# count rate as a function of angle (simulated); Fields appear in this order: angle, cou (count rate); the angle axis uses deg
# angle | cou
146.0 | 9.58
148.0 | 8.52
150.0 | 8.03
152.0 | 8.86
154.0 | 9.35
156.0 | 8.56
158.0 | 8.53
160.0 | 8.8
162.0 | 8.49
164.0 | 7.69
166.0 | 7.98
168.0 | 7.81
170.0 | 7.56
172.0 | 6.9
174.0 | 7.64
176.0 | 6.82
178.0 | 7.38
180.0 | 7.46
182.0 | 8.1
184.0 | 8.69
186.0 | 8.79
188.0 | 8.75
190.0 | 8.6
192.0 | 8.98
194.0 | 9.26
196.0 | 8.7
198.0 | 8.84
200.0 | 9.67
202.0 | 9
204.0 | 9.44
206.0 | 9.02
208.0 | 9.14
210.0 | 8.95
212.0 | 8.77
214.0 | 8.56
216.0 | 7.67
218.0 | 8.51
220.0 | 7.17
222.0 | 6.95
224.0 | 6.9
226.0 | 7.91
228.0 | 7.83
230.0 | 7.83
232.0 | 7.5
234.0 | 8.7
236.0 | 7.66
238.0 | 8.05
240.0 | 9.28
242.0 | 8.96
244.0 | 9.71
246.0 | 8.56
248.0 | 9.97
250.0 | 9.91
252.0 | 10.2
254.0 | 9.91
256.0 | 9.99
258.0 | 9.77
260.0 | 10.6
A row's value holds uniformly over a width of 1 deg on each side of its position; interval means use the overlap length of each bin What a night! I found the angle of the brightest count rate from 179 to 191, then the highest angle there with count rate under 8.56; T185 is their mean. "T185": 184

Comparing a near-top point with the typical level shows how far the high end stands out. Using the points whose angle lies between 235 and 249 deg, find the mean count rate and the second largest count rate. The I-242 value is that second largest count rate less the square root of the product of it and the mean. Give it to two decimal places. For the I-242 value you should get 0.42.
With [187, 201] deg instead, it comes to 0.15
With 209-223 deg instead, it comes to 0.35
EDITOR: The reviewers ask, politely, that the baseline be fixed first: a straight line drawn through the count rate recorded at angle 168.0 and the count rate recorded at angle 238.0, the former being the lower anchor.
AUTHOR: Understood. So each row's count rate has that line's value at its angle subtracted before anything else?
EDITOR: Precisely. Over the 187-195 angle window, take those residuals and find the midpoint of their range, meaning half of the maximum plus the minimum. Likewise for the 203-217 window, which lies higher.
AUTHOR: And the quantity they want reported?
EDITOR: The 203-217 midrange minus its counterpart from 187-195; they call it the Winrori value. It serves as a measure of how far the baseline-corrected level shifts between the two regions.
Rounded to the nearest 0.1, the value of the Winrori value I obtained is -0.4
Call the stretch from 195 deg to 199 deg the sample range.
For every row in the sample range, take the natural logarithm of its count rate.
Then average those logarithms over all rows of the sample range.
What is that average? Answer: 2.17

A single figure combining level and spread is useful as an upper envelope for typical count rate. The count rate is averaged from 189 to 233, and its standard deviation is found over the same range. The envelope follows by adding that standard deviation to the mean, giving 9.2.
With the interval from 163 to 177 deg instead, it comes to 7.9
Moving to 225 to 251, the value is 9.5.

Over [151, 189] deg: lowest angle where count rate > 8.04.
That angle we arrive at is 152.0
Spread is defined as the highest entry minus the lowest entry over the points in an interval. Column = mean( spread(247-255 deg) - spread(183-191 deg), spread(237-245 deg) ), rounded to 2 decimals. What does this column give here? 0.88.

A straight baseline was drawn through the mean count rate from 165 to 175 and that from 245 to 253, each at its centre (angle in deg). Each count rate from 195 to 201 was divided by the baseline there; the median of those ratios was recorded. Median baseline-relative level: 1.06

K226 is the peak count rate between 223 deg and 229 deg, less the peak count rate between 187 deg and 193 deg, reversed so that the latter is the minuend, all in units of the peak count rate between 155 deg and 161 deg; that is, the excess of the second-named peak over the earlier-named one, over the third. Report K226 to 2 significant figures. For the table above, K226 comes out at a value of 0.12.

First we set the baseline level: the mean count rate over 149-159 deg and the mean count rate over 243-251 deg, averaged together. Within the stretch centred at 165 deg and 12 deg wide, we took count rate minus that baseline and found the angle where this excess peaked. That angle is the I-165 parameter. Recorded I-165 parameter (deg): 160.0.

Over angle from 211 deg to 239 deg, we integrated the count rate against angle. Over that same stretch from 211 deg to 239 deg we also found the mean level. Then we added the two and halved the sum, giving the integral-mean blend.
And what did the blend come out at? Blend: 114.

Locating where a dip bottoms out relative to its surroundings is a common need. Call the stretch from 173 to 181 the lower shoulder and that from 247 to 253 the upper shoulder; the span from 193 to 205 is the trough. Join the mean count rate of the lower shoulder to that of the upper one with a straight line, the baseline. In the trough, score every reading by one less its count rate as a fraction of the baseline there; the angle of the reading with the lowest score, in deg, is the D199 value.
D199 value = 200.0 deg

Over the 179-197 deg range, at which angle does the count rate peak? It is 194.0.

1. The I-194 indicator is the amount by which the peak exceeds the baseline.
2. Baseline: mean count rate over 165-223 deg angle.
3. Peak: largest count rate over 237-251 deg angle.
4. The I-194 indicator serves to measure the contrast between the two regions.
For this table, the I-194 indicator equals 1.66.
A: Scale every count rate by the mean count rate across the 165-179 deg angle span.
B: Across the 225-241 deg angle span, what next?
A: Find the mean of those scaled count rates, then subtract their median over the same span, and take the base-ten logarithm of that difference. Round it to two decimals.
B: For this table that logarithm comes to -1.52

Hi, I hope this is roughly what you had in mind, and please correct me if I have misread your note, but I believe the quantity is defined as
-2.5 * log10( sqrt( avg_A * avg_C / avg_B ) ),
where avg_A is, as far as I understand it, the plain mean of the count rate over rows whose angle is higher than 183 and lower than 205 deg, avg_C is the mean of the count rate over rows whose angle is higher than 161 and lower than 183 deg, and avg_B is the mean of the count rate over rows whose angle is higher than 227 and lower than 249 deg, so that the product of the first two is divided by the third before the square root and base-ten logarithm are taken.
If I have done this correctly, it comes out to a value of -1.13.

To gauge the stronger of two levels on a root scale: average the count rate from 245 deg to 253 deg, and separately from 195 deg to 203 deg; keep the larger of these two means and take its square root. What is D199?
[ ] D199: 3.11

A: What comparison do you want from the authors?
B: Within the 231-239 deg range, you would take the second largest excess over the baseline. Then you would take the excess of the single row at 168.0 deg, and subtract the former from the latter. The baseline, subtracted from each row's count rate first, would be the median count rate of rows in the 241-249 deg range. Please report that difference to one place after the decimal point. -0.2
